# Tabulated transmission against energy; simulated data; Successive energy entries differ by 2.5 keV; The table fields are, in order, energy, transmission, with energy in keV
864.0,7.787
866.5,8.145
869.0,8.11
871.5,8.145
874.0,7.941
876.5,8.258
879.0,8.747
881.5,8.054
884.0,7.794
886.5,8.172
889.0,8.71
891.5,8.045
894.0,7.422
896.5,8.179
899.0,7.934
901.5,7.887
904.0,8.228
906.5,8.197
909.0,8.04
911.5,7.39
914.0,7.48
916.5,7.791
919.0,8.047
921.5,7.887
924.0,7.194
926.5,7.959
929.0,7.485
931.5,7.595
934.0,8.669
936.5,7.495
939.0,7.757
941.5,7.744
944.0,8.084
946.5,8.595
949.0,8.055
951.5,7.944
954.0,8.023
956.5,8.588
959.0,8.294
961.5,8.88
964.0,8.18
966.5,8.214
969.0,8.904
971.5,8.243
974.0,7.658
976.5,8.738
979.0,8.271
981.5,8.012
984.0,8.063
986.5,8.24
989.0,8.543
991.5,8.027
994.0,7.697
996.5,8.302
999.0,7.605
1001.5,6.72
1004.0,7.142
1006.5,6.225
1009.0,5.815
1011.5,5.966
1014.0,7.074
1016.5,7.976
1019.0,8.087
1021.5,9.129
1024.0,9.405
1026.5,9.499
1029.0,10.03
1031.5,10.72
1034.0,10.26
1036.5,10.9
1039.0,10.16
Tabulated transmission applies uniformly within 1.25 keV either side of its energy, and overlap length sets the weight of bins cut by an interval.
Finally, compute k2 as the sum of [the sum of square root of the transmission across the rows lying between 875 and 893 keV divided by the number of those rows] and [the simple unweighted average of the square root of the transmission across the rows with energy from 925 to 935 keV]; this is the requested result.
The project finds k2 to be 5.69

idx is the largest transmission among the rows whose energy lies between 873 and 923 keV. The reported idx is 8.747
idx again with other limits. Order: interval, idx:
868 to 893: 8.747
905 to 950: 8.669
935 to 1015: 8.904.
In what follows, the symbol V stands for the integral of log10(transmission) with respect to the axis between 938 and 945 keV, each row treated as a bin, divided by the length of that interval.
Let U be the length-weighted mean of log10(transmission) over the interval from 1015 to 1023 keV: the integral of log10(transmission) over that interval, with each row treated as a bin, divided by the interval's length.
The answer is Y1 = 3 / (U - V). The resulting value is 110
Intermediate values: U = 0.923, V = 0.90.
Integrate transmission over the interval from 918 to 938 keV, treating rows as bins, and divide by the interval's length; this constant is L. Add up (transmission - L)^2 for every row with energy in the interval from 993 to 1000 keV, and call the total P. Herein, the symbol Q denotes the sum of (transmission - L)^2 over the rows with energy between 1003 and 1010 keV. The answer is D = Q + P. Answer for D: 7.1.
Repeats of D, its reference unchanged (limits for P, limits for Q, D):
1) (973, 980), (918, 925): 1.6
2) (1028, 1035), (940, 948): 20.5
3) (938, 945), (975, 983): 1.3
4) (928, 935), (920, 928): 1.3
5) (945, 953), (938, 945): 0.8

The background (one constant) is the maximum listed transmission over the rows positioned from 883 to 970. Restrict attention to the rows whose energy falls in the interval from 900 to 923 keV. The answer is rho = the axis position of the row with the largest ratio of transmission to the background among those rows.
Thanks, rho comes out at 904.0 keV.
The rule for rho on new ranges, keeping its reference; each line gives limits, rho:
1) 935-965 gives 961.5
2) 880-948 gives 889.0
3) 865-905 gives 879.0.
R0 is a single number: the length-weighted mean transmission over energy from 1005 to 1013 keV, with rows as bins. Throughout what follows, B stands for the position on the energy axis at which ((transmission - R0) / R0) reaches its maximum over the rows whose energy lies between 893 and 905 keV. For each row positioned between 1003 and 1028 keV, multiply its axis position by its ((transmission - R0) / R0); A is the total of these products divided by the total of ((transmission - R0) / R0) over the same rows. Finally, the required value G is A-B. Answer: 116.6 keV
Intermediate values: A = 1020.6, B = 904.0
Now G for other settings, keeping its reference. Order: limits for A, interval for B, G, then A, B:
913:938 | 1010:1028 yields -101.0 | 925.5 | 1026.5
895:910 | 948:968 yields -58.7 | 902.8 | 961.5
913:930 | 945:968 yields -40.1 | 921.4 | 961.5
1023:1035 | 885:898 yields 140.4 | 1029.4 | 889.0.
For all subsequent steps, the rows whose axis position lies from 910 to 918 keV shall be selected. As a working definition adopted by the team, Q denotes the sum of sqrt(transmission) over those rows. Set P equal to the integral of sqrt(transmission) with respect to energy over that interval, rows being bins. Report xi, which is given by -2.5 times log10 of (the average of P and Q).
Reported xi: -2.95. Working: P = 22.0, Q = 8.2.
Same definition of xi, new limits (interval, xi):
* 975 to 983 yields -3.00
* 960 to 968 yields -3.01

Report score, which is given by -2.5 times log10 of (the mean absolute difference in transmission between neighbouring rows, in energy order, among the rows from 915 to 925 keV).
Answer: 1.1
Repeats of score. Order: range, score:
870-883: 0.9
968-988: 0.8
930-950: 0.6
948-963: 1.2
